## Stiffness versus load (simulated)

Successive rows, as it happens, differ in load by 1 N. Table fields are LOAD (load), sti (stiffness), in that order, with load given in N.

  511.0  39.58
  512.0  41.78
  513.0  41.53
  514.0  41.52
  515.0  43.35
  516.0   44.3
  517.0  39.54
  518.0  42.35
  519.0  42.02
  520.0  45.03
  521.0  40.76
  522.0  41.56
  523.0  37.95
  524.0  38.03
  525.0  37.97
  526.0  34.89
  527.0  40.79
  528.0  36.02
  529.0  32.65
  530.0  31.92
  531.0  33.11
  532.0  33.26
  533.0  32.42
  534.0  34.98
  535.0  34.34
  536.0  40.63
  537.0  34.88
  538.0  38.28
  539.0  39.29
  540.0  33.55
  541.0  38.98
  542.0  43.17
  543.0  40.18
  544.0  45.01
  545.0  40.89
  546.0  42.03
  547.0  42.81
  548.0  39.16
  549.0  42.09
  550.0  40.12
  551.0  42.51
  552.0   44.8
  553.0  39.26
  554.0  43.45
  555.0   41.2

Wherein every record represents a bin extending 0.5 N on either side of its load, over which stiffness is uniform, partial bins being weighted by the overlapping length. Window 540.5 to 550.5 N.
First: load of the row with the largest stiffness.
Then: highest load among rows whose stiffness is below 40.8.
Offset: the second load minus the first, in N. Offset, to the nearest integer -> 6 N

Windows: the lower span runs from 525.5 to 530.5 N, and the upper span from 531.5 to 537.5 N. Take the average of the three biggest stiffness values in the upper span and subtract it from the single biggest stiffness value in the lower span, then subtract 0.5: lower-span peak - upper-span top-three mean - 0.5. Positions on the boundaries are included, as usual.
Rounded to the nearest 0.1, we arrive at 3.5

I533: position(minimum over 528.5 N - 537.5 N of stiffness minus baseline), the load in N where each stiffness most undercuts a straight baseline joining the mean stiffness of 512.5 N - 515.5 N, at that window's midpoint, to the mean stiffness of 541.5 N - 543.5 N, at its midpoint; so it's 530.0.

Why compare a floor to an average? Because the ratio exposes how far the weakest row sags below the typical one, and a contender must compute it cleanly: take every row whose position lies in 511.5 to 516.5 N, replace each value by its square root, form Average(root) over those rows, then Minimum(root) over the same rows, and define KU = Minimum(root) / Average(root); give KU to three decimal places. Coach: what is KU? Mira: 0.989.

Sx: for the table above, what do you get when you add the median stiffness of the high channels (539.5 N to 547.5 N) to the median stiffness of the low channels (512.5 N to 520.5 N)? 83.6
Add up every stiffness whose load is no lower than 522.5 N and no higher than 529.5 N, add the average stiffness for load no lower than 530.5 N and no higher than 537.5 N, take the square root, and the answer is 17.1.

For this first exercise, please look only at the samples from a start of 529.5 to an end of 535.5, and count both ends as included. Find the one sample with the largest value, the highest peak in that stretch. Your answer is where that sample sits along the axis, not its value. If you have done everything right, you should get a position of 534.0 N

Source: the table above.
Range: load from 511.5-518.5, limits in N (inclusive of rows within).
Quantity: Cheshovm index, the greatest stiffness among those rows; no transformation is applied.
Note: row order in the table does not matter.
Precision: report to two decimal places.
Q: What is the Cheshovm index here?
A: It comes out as 44.30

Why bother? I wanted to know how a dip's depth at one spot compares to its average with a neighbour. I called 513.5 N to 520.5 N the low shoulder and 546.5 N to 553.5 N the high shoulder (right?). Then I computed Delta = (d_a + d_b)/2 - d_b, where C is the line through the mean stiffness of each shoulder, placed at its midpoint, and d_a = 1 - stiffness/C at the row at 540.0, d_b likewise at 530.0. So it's -0.022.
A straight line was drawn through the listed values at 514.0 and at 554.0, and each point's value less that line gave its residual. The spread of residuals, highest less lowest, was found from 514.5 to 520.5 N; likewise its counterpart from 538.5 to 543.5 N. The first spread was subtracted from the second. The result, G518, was 4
